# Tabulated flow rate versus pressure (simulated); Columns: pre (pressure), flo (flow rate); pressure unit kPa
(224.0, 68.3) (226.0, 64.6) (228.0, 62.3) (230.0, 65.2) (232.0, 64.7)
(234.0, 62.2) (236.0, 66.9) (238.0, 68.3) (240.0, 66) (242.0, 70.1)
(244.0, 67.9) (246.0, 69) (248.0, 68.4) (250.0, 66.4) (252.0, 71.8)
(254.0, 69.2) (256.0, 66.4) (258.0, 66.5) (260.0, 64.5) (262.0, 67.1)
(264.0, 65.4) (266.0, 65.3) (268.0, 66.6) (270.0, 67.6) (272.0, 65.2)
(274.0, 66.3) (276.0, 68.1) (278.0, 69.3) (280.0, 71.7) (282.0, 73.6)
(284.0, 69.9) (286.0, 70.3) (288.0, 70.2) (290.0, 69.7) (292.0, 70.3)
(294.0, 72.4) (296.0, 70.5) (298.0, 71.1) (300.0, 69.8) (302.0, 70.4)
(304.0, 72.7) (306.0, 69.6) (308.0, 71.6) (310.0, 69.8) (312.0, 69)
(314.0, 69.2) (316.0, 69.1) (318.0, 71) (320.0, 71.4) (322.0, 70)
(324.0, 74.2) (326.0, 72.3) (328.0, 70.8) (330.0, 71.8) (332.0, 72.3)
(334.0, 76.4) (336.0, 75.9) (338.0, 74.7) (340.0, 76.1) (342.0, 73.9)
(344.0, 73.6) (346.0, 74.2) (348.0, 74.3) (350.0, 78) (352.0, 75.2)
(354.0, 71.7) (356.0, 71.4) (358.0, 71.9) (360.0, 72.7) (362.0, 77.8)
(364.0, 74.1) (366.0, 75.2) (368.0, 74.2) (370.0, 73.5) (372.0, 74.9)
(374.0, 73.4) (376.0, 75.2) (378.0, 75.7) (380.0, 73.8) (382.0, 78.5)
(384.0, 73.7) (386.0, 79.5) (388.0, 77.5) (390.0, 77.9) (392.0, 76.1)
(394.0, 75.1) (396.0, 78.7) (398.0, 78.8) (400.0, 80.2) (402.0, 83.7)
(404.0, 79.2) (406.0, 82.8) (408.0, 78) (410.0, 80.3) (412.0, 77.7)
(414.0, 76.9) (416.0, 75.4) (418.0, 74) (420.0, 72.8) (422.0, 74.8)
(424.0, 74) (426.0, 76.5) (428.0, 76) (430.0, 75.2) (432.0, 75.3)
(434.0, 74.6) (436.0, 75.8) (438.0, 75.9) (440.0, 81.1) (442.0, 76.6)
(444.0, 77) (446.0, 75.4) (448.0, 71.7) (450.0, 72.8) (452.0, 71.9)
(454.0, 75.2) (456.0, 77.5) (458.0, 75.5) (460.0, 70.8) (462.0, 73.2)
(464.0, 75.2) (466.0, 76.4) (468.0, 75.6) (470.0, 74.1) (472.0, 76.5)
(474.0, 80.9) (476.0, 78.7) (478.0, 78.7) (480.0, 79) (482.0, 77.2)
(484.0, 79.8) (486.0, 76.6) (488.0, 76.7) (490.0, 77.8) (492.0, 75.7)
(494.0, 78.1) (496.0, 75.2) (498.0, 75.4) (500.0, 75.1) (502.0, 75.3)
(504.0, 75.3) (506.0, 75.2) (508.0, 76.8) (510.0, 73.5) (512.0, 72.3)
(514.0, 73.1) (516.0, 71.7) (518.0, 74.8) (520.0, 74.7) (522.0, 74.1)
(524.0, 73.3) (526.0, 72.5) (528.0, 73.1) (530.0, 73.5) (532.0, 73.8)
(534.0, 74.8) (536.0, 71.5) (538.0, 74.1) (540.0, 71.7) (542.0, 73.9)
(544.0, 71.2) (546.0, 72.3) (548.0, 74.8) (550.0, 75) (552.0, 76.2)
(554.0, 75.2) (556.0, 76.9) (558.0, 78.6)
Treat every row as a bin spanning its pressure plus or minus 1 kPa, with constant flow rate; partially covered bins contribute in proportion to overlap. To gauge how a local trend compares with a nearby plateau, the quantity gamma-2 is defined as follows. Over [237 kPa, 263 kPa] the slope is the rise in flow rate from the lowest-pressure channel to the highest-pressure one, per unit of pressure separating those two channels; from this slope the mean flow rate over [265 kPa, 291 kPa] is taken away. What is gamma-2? -69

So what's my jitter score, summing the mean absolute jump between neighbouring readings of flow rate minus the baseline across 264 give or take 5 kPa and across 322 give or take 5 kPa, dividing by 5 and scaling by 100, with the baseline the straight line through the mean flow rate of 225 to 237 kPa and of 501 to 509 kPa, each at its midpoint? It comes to 68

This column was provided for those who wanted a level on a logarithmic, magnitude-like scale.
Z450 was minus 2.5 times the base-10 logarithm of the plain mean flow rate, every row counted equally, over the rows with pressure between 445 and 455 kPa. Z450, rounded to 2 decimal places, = -4.66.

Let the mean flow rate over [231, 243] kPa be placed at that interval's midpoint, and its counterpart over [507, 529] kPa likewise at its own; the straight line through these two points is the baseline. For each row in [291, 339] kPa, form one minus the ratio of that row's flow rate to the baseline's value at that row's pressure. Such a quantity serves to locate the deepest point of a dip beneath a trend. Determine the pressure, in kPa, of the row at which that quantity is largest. 316.0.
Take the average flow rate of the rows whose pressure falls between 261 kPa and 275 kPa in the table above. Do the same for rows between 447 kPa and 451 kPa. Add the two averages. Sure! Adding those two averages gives 138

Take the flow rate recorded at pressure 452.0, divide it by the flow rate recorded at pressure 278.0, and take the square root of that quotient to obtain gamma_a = 1.02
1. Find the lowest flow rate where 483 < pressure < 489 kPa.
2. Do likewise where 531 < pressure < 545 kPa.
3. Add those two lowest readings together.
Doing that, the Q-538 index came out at 148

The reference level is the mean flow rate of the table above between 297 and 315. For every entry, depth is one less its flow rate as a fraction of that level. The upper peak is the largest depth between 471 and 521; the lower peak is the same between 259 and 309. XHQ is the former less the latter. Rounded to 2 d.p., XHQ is -0.10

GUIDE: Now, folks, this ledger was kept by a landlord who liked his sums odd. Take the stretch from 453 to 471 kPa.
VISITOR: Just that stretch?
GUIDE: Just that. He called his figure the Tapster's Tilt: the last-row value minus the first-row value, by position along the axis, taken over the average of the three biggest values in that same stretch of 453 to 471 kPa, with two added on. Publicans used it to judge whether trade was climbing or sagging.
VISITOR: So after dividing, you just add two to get 1.99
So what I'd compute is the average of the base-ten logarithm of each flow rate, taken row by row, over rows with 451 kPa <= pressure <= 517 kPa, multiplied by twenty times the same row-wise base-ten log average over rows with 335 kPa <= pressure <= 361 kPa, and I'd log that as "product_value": 70.3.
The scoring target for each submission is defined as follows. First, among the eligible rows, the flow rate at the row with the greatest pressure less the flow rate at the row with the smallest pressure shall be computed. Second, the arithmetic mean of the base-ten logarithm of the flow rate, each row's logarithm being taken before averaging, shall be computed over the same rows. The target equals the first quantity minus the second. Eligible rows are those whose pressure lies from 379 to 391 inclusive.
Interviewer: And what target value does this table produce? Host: 2.2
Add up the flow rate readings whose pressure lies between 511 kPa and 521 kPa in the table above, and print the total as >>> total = 367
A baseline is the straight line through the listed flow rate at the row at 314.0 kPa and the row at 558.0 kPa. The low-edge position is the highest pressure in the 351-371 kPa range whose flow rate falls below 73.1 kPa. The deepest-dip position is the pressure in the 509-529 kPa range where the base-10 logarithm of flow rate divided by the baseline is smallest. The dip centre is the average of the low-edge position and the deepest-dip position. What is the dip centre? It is 438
